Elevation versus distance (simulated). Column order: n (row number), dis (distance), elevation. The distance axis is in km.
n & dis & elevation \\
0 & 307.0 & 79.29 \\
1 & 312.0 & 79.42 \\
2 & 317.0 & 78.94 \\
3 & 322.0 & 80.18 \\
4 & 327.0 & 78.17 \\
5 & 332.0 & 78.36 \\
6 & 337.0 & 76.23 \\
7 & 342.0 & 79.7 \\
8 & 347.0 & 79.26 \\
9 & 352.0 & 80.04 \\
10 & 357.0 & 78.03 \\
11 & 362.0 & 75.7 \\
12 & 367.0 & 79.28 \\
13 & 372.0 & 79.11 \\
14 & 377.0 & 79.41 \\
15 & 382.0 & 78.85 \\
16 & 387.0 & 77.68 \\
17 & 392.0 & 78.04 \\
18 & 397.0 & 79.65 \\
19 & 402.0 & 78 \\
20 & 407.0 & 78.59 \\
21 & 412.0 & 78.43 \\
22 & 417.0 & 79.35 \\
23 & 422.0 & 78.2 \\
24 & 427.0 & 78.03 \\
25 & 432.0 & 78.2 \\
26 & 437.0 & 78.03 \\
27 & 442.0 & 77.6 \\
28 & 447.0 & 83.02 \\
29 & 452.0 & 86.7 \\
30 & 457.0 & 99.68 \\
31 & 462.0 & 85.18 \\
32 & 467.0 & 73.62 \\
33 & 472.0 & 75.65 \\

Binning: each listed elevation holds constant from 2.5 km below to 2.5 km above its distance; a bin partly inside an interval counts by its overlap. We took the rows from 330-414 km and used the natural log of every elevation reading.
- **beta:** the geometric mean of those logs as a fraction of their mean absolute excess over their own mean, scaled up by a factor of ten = 3886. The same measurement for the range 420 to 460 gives 683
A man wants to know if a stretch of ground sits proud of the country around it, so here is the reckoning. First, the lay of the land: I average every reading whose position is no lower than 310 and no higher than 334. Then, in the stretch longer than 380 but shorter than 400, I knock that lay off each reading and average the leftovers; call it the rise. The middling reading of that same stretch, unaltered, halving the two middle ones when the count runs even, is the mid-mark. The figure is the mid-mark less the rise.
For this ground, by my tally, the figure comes 78.9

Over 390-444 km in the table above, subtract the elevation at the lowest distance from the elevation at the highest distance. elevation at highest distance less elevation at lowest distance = -0.44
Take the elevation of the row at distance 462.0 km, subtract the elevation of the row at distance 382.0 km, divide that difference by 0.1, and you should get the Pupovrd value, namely 63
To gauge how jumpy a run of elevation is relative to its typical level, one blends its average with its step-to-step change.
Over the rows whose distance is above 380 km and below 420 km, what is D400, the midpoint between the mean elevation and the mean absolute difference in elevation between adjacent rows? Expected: 39.7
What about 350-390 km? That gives 40.0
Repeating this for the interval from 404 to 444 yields 39.4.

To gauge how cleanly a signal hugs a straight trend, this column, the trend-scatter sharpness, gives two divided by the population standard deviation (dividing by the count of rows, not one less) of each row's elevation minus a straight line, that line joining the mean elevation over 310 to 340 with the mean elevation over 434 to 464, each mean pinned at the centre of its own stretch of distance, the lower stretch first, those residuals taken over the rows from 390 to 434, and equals 2.1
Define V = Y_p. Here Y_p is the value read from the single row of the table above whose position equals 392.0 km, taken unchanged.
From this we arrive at 78.04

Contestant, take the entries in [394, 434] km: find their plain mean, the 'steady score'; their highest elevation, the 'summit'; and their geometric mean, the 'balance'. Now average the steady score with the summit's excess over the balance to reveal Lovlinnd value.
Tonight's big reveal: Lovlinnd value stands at 39.8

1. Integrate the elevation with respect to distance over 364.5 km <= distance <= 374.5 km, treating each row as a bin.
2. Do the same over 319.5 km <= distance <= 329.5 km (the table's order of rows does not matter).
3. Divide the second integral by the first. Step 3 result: 1.000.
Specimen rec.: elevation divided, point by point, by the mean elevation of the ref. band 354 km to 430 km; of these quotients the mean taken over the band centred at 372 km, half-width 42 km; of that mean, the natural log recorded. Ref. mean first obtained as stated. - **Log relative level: 0.001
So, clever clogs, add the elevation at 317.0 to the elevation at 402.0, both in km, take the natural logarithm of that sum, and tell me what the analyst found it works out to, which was 5.06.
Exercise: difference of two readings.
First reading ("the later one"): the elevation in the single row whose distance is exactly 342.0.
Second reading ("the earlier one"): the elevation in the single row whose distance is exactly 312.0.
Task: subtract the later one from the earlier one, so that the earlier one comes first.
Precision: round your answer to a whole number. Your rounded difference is 0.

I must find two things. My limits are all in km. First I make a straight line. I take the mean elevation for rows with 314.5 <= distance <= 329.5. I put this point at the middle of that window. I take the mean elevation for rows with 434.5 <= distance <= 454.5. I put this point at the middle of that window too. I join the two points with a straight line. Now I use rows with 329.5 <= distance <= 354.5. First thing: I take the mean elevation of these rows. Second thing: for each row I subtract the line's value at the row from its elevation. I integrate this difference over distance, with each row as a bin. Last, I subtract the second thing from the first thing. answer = 97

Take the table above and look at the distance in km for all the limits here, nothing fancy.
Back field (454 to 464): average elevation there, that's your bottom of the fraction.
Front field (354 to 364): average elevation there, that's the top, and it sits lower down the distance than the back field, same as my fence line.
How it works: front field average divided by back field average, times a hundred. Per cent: 83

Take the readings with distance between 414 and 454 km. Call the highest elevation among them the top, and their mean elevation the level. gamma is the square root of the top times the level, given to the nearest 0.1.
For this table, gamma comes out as 83.2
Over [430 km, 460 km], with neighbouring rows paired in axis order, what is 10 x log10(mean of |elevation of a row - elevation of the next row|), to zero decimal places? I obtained 7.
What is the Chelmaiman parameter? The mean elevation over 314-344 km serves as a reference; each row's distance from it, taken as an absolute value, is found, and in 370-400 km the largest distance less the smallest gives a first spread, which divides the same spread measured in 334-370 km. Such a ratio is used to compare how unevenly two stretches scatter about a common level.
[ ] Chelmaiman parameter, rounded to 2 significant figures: 2.9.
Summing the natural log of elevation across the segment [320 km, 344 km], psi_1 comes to 22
